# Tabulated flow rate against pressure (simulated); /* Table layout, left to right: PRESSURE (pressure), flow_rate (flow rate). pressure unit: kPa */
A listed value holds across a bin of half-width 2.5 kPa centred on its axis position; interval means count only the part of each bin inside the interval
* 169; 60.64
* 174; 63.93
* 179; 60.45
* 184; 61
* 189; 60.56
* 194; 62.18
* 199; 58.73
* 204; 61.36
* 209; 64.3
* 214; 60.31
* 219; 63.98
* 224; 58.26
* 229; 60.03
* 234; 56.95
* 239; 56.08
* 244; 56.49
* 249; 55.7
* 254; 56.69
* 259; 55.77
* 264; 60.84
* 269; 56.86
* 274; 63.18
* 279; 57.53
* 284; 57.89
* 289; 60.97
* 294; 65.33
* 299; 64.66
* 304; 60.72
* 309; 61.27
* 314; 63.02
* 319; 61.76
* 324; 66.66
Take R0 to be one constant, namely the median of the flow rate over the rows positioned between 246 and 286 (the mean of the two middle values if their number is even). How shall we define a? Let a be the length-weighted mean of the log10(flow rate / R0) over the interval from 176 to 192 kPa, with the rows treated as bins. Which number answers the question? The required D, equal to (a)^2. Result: 0.0007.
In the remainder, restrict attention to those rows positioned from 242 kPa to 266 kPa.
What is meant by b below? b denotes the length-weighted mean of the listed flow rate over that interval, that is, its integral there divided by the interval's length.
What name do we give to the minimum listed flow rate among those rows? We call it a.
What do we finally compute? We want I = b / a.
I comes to 1.02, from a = 55.7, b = 57.0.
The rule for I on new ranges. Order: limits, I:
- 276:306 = 1.06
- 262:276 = 1.06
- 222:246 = 1.03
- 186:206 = 1.03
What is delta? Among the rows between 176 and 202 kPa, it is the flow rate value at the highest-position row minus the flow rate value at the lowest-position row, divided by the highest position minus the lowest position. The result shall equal -0.09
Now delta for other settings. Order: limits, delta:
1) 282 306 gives 0.14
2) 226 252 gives -0.22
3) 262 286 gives -0.15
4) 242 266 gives 0.22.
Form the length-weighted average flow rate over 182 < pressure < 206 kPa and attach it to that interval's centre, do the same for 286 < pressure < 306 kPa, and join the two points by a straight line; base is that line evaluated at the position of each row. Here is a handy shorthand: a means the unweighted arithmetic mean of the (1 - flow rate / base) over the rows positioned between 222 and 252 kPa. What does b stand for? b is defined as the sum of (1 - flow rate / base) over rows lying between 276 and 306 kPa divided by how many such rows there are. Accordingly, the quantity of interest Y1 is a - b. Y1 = 0.05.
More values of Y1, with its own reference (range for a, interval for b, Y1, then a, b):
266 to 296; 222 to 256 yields -0.04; 0.036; 0.07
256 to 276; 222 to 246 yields -0.02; 0.050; 0.07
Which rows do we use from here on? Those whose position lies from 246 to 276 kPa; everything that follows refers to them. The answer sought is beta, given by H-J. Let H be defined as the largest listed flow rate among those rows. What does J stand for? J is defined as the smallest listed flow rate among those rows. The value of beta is 7.5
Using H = 63.18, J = 55.7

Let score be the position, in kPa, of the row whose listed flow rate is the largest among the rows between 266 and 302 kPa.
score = 294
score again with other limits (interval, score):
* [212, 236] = 219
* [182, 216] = 209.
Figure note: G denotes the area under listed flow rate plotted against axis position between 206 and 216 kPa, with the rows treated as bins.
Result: 624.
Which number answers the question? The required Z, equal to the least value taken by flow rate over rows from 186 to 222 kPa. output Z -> 58.73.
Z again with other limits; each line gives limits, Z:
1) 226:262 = 55.7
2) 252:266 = 55.77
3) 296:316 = 60.72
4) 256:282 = 55.77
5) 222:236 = 56.95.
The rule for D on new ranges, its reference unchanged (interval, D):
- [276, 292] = 0.0002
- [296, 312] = 0.0014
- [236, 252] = 0.0001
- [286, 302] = 0.0020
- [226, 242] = 0.0000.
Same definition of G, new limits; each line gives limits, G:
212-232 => 1211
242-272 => 1715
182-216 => 2082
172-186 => 864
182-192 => 608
